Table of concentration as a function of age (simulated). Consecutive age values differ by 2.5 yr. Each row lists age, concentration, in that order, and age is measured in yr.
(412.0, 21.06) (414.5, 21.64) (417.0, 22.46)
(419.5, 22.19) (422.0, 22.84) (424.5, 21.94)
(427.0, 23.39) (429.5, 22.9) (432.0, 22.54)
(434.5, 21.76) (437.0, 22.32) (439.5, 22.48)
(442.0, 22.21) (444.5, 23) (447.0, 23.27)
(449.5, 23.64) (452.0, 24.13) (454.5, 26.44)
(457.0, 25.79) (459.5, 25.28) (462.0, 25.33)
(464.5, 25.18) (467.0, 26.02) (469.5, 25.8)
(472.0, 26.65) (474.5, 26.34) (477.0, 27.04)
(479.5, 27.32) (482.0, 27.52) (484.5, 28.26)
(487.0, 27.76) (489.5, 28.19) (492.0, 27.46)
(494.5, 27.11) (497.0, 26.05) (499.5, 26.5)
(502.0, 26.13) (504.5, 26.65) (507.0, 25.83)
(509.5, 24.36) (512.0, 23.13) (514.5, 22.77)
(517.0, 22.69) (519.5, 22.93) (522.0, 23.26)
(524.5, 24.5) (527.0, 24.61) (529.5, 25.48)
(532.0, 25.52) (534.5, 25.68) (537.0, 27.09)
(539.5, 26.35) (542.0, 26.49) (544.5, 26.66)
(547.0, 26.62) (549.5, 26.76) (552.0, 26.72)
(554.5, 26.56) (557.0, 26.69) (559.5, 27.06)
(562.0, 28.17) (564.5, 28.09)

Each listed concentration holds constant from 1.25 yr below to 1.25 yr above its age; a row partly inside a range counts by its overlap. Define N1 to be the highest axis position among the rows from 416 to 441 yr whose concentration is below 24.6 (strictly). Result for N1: 439.5 yr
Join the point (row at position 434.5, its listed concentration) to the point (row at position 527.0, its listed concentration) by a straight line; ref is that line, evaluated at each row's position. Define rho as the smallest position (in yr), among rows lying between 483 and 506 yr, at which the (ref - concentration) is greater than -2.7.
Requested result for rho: 497.0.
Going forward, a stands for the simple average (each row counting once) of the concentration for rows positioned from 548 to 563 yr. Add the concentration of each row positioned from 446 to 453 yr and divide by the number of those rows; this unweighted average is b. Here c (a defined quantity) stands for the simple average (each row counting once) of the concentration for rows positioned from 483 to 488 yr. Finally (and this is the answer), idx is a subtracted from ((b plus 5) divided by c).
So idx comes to -26.0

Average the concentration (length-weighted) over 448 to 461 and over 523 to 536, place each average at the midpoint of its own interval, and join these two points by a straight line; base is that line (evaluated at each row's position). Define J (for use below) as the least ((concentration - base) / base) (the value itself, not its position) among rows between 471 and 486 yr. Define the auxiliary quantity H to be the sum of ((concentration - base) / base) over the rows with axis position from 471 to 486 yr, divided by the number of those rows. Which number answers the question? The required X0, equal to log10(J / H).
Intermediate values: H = 0.08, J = 0.05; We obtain -0.22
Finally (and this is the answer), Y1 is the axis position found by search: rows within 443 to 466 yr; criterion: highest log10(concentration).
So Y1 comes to 454.5 yr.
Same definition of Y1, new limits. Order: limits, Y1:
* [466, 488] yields 484.5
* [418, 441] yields 427.0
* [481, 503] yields 484.5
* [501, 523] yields 504.5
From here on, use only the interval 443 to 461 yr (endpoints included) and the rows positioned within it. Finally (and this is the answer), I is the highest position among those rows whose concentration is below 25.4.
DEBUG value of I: 459.5 yr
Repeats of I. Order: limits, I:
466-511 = 509.5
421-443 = 442.0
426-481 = 464.5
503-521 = 519.5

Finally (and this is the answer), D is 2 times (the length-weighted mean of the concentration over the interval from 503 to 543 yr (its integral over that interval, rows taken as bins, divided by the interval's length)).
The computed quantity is 49.7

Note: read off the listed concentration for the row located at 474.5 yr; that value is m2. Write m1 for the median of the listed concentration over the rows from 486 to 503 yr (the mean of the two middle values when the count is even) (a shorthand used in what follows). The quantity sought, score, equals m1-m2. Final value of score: 0.8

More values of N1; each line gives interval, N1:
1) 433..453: 452.0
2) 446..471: 452.0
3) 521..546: 524.5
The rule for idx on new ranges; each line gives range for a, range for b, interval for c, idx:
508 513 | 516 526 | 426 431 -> -22.5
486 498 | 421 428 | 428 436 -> -26.1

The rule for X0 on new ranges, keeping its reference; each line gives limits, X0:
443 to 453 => 0.13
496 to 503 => -0.07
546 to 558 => -0.04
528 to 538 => -0.38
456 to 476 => -0.74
